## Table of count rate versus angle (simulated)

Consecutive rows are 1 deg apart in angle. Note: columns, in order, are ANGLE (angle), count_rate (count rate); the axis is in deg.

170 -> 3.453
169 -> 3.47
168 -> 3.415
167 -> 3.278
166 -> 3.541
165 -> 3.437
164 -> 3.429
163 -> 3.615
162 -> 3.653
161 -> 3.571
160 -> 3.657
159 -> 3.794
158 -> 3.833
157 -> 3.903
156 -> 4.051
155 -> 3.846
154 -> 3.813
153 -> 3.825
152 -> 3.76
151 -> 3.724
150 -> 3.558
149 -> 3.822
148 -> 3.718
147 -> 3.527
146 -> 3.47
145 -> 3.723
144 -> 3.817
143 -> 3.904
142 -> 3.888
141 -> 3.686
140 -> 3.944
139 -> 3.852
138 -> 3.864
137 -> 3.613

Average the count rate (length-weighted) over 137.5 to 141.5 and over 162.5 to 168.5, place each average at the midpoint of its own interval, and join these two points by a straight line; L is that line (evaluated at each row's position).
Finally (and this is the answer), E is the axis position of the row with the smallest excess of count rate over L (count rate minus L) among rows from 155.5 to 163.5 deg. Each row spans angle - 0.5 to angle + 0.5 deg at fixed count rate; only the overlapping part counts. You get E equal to 161 deg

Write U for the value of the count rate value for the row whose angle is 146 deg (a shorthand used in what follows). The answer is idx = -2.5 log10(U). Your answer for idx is -1.35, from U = 3.47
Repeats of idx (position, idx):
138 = -1.47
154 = -1.45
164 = -1.34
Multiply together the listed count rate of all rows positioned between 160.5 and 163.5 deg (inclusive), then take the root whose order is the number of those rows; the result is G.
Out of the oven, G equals 3.6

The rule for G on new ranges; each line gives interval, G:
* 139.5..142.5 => 3.8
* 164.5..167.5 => 3.4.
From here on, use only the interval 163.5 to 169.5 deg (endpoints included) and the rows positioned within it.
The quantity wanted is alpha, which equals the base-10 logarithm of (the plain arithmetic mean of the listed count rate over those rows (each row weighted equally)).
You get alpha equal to 0.535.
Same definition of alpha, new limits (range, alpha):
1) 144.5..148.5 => 0.557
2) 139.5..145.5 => 0.583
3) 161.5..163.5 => 0.560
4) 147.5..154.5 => 0.574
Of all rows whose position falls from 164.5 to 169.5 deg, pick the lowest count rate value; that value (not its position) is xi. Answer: 3.278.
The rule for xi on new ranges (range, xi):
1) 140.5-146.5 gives 3.47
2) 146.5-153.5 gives 3.527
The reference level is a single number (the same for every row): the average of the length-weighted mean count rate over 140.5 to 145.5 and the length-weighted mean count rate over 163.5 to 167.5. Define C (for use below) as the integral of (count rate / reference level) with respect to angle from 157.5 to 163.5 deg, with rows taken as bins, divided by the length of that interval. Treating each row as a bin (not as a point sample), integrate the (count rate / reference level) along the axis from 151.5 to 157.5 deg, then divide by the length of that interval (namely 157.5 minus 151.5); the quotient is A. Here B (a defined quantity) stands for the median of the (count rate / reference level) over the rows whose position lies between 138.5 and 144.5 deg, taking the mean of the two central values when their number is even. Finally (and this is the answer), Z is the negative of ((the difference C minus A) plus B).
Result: -1.02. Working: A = 1.07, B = 1.07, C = 1.02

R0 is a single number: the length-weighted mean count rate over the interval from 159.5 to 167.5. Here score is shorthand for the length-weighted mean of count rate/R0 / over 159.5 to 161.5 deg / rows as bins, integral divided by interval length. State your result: 1.03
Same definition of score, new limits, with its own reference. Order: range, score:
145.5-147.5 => 0.99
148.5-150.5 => 1.05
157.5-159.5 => 1.08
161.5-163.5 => 1.03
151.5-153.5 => 1.08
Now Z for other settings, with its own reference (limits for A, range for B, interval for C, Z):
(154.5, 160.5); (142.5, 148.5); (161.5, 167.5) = -0.93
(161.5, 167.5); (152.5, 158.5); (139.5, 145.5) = -1.16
